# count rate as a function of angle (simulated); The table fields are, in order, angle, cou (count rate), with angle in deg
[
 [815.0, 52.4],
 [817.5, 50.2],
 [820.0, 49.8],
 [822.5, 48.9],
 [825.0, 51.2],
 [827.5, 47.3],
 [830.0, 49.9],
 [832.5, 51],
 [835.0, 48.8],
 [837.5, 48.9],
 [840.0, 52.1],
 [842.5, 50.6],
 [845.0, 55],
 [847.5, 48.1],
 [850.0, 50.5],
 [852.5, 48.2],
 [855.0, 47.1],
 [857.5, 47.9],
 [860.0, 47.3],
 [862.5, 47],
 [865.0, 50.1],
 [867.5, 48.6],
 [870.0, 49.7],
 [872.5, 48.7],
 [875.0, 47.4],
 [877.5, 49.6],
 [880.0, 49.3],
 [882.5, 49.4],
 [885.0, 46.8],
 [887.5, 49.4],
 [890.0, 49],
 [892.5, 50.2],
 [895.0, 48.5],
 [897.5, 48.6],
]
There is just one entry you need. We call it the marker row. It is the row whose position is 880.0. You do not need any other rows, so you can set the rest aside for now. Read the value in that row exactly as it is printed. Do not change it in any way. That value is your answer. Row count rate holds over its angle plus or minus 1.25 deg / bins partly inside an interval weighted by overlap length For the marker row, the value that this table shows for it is 49.3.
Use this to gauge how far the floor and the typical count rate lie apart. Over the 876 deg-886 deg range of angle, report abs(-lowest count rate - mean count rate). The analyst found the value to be 95.6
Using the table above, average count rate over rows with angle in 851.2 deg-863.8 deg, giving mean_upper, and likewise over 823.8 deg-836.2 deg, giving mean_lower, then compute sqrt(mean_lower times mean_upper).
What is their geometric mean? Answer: 48.6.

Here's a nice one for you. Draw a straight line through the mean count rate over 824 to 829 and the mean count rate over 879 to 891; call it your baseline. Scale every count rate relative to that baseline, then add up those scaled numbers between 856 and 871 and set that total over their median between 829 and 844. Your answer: 5.81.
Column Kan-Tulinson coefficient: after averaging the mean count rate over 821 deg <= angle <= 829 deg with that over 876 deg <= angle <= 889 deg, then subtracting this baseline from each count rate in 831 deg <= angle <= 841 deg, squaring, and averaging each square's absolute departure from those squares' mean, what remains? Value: 3.3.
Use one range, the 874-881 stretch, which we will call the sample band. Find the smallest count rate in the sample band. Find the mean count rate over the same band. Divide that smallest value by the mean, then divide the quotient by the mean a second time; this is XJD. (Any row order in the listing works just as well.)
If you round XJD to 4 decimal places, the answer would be 0.0199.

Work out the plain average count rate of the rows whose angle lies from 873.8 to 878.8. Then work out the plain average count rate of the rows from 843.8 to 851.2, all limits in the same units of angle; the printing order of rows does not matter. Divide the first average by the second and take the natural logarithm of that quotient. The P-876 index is -0.05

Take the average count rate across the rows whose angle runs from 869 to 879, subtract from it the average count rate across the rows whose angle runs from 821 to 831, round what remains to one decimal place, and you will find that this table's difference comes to -0.5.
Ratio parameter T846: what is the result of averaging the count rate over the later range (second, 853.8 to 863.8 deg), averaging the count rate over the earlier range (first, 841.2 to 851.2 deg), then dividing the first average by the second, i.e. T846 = 1.08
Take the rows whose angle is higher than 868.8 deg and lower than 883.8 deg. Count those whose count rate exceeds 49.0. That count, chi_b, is 4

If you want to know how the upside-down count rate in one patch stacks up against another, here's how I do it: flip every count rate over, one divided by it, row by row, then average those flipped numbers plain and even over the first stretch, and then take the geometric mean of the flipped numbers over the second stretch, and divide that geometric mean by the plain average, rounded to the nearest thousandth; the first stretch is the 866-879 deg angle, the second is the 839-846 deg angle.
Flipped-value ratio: 0.929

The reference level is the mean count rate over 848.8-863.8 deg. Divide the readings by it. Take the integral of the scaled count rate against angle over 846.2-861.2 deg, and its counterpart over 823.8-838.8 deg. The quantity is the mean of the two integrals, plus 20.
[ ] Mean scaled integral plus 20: 35.3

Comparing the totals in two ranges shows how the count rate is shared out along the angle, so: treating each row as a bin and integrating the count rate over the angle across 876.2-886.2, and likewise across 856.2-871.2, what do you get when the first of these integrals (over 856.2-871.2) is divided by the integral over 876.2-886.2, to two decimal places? 1.49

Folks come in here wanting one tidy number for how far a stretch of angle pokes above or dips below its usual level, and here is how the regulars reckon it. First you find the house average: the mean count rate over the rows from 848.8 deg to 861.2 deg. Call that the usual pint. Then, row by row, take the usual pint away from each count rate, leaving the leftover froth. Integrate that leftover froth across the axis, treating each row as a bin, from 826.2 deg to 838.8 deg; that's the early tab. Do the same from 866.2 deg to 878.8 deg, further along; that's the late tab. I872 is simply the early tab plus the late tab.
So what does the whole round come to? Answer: 20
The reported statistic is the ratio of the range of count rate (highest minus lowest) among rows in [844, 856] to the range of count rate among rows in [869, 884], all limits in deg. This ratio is 3.4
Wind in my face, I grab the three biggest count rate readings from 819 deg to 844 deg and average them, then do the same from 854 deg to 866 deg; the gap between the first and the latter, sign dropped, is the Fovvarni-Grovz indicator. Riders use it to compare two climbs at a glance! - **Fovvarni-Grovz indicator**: 3.0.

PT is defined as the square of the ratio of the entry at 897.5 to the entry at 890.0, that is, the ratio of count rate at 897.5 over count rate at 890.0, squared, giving 0.98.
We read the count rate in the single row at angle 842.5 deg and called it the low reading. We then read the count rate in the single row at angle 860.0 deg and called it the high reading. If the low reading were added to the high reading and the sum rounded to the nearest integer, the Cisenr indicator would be 98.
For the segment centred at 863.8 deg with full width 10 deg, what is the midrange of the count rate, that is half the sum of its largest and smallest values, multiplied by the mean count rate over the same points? 2343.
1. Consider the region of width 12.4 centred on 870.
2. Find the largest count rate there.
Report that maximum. 50.1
